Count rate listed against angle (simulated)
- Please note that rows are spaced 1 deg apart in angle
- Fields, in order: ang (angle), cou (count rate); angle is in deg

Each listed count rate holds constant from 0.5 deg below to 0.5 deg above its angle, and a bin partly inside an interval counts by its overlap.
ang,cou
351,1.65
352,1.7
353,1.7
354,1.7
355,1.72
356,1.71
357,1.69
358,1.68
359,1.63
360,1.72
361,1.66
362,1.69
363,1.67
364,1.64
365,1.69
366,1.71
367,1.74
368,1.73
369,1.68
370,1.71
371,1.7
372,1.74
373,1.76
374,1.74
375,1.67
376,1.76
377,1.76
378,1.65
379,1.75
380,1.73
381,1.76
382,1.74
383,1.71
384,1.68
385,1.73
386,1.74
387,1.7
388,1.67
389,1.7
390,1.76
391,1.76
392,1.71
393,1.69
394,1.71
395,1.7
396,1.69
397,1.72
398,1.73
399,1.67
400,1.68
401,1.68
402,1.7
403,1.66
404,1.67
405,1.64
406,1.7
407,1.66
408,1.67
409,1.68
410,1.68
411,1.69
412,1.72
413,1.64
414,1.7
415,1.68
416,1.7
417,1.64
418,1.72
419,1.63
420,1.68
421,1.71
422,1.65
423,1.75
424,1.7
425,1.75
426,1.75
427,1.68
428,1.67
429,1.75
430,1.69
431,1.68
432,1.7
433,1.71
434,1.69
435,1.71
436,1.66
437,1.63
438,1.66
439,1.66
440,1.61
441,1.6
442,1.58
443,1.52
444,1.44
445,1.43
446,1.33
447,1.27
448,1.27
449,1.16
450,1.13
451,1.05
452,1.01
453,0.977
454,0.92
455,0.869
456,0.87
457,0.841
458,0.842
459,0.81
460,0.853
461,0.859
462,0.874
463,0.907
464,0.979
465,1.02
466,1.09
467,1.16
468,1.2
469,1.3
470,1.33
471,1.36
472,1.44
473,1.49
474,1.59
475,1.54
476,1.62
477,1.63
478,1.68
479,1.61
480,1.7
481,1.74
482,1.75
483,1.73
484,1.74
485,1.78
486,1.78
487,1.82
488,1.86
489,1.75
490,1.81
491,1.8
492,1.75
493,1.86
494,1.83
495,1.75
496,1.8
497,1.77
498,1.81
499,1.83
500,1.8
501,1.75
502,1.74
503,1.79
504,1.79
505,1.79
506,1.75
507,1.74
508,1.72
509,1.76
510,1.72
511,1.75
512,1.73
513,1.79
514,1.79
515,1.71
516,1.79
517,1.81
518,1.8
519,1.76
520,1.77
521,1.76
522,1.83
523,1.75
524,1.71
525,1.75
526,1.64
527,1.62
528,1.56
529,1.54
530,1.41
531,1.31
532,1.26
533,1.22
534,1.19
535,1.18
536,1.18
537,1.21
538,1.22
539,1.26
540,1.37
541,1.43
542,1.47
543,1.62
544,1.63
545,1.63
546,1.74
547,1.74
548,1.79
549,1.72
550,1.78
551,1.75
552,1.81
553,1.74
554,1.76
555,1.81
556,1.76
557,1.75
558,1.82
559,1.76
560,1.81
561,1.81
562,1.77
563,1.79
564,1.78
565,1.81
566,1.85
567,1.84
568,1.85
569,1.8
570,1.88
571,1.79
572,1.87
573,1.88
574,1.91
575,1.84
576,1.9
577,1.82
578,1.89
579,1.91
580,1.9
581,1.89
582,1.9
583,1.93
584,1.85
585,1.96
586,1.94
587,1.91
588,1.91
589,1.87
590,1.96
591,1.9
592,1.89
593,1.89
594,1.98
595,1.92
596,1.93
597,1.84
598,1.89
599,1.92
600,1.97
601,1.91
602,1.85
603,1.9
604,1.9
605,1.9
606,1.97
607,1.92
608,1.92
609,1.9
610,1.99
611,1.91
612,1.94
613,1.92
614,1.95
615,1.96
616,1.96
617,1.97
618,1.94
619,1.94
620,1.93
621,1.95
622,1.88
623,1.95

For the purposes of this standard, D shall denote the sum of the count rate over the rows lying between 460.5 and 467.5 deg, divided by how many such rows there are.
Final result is 0.98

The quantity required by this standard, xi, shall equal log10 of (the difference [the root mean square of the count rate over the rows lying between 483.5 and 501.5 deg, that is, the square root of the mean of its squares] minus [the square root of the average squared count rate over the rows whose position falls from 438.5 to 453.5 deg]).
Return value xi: -0.4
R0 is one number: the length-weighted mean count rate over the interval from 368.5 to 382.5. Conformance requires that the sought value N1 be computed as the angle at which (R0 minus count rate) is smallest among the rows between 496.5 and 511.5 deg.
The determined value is 499 deg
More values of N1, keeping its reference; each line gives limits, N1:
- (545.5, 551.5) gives 548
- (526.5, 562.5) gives 558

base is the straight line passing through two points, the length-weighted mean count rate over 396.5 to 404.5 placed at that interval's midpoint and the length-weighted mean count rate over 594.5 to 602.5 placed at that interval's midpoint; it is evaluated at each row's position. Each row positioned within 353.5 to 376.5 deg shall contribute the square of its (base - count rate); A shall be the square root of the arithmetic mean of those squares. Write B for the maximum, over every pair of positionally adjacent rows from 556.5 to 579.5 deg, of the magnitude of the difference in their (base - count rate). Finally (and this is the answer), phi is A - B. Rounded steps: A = 0.061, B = 0.091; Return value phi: -0.030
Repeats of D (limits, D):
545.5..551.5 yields 1.75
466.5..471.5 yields 1.27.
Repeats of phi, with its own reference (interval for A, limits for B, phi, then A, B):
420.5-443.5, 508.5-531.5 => -0.052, 0.079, 0.131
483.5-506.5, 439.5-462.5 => -0.074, 0.037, 0.111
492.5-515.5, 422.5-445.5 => -0.029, 0.052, 0.081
